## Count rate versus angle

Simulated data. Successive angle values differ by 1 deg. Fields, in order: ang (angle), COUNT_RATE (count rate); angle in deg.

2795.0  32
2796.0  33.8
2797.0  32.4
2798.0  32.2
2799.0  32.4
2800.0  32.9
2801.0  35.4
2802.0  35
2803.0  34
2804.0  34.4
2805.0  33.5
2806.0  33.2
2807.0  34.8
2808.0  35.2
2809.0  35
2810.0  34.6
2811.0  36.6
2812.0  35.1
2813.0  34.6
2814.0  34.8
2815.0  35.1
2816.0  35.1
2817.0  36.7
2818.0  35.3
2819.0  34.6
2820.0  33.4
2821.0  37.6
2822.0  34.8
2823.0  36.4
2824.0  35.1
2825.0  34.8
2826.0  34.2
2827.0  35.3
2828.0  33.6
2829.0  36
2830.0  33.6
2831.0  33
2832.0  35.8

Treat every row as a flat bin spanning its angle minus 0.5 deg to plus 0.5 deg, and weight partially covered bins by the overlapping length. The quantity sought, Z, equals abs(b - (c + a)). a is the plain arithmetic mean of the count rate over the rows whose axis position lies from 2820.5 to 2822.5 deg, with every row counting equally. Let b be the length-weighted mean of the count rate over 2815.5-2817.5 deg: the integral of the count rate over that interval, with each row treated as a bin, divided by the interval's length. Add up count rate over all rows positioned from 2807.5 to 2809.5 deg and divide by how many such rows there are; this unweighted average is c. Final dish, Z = 35.4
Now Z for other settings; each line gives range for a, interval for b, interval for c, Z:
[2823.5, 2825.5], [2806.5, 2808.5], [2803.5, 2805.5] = 33.9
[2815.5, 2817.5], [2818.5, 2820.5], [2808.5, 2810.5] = 36.7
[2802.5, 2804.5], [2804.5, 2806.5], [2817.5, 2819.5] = 35.8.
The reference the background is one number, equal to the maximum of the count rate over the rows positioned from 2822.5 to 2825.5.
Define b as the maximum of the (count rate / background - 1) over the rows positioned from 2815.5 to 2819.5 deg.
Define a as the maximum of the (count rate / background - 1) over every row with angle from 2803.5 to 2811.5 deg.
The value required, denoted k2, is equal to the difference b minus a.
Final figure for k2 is 0.003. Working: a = 0.005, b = 0.008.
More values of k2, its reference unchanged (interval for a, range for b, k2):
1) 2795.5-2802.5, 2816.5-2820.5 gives 0.036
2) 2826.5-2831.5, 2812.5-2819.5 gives 0.019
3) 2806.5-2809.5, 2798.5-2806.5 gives 0.005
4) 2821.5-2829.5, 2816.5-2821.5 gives 0.033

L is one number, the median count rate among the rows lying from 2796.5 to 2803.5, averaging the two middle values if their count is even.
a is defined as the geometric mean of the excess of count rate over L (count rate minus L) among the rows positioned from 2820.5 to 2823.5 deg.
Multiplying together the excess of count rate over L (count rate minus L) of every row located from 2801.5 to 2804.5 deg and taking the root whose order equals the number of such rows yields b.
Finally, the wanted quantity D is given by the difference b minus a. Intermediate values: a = 3.1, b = 1.51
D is -1.6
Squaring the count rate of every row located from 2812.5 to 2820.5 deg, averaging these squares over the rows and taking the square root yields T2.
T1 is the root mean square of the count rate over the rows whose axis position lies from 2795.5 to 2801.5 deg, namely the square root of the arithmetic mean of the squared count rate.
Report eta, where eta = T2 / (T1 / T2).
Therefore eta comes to 36.8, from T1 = 33.2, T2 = 35.0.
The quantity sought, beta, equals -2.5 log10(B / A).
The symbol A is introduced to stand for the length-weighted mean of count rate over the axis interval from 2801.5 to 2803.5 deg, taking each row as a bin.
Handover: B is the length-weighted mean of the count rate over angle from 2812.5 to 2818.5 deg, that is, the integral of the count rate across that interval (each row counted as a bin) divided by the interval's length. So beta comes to -0.02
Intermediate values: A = 34.5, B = 35.3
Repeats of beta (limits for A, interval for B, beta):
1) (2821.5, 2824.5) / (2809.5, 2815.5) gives 0.01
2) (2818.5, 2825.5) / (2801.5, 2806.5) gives 0.04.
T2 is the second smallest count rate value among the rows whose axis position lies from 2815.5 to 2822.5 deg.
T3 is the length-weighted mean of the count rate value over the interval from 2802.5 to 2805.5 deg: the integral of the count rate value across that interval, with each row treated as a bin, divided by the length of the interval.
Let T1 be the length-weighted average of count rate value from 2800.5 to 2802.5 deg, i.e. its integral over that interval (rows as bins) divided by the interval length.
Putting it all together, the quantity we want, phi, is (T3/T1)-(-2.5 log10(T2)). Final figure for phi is 4.813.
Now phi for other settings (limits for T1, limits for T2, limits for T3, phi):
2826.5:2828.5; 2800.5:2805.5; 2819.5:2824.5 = 4.858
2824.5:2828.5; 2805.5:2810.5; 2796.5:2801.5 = 4.807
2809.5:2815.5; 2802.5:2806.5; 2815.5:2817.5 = 4.834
